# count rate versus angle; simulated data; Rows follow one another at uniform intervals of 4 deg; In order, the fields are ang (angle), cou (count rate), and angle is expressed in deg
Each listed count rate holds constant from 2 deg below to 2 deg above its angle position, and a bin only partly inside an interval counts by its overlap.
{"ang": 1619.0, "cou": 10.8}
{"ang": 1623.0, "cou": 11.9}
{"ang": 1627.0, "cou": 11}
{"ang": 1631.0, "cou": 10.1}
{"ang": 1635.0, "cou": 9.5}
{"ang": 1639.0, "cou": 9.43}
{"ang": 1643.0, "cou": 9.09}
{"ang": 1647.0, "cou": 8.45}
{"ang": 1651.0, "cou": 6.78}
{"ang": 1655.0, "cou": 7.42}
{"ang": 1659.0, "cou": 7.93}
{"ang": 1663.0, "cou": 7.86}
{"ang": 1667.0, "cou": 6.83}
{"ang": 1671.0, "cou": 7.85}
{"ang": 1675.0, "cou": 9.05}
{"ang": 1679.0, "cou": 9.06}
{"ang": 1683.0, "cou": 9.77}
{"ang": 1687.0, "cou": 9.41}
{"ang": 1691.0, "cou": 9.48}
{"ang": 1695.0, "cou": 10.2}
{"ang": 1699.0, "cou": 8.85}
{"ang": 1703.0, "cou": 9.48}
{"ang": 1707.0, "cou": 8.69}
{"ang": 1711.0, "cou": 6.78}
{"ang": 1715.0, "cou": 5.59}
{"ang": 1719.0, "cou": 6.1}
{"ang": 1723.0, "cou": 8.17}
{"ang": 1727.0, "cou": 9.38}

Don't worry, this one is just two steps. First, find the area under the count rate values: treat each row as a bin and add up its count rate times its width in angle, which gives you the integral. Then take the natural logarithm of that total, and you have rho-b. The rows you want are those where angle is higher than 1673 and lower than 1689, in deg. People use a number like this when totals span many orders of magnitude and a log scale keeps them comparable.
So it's 5.01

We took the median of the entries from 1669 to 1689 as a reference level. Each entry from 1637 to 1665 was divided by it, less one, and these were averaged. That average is -0.10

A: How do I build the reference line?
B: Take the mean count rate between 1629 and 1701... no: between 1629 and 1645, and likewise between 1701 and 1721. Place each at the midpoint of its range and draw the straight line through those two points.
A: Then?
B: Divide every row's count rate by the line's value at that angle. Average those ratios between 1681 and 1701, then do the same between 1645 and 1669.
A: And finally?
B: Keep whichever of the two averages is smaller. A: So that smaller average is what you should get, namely 0.844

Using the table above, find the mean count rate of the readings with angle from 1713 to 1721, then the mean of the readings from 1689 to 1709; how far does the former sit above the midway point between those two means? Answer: -1.7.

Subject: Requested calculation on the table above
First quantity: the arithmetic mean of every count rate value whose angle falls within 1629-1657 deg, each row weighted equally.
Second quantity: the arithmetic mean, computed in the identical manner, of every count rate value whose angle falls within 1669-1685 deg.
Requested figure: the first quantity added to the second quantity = 17.6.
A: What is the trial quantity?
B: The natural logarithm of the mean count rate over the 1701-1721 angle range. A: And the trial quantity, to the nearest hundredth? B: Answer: 1.99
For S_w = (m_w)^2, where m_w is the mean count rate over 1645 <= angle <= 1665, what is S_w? 59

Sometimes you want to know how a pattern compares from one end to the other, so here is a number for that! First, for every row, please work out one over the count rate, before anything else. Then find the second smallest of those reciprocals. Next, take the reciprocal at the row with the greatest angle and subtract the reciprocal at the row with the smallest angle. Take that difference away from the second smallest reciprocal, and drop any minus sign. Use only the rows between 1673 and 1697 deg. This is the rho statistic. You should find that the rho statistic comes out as 0.115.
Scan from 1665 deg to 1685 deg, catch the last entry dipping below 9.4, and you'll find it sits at 1679.0 deg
